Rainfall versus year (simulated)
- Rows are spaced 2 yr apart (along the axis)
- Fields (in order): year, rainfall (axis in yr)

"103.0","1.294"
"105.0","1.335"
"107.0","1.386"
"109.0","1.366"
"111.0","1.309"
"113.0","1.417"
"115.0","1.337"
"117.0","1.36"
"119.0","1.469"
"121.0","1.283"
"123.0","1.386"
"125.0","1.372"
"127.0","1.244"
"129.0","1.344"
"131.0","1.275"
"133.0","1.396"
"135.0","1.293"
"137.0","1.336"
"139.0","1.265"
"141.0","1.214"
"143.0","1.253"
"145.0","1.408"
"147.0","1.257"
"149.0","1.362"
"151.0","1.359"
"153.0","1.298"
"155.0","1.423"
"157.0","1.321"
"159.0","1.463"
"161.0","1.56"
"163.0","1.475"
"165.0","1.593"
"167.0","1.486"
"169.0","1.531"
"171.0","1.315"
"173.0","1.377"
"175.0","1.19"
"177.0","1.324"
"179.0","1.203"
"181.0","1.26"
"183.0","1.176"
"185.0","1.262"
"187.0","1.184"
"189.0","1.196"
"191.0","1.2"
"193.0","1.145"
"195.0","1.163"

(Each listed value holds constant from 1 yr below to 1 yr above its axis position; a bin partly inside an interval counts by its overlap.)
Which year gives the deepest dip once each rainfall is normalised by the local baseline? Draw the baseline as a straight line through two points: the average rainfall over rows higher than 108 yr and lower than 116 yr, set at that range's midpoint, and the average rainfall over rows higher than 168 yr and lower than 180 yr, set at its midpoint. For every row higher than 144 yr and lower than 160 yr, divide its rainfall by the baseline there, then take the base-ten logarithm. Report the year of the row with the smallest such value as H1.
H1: 147.0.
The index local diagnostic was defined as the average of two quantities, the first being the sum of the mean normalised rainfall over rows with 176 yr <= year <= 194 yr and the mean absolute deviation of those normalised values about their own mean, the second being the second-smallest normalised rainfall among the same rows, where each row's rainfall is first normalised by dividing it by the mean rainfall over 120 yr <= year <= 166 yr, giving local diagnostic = 0.90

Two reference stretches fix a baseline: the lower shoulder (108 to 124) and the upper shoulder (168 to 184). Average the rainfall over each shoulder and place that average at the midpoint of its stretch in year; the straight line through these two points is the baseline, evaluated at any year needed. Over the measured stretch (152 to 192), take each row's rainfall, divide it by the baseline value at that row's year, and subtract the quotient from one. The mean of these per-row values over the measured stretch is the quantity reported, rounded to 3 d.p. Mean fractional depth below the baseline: -0.030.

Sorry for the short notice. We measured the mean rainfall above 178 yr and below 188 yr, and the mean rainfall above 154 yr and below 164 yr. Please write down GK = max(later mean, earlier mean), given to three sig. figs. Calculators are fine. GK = 1.45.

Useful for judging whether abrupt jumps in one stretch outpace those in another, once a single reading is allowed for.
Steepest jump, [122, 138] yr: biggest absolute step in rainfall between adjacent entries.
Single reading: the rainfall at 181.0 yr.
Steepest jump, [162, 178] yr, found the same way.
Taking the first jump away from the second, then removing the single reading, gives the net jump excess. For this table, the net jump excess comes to -1.17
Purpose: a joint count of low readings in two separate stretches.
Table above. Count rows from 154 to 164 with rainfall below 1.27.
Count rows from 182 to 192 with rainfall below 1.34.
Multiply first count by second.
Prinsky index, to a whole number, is 0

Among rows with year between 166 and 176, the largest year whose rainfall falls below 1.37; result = 175.0 yr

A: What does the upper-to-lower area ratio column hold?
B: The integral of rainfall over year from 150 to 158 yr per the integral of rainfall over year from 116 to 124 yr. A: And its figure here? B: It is 0.98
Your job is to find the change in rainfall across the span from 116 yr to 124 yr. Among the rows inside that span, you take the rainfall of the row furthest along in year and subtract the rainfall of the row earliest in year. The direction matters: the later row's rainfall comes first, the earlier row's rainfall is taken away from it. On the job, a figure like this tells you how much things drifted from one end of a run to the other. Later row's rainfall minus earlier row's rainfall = 0.03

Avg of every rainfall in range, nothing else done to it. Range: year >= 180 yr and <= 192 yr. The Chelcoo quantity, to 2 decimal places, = 1.21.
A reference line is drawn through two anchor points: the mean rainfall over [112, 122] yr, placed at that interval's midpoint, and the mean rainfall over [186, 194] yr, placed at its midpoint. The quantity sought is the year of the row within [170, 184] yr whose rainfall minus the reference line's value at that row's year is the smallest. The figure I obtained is 175.0 yr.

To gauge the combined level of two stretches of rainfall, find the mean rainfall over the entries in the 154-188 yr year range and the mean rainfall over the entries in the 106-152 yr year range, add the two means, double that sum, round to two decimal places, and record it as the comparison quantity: 5.39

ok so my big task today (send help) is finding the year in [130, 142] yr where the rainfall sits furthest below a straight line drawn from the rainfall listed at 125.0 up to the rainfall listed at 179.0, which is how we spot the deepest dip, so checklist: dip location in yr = 141.0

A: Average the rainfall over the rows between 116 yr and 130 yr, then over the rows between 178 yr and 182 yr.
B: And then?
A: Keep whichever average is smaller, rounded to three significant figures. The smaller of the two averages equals 1.23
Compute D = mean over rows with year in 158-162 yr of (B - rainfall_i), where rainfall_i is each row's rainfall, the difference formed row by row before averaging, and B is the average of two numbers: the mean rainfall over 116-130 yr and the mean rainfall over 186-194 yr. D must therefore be -0.25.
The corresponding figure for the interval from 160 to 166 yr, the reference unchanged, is -0.28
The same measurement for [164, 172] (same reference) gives -0.22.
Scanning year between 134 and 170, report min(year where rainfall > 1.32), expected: 137.0 yr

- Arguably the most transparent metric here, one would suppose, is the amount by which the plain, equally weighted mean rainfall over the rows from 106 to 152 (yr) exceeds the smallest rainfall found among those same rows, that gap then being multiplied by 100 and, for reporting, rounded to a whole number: 12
